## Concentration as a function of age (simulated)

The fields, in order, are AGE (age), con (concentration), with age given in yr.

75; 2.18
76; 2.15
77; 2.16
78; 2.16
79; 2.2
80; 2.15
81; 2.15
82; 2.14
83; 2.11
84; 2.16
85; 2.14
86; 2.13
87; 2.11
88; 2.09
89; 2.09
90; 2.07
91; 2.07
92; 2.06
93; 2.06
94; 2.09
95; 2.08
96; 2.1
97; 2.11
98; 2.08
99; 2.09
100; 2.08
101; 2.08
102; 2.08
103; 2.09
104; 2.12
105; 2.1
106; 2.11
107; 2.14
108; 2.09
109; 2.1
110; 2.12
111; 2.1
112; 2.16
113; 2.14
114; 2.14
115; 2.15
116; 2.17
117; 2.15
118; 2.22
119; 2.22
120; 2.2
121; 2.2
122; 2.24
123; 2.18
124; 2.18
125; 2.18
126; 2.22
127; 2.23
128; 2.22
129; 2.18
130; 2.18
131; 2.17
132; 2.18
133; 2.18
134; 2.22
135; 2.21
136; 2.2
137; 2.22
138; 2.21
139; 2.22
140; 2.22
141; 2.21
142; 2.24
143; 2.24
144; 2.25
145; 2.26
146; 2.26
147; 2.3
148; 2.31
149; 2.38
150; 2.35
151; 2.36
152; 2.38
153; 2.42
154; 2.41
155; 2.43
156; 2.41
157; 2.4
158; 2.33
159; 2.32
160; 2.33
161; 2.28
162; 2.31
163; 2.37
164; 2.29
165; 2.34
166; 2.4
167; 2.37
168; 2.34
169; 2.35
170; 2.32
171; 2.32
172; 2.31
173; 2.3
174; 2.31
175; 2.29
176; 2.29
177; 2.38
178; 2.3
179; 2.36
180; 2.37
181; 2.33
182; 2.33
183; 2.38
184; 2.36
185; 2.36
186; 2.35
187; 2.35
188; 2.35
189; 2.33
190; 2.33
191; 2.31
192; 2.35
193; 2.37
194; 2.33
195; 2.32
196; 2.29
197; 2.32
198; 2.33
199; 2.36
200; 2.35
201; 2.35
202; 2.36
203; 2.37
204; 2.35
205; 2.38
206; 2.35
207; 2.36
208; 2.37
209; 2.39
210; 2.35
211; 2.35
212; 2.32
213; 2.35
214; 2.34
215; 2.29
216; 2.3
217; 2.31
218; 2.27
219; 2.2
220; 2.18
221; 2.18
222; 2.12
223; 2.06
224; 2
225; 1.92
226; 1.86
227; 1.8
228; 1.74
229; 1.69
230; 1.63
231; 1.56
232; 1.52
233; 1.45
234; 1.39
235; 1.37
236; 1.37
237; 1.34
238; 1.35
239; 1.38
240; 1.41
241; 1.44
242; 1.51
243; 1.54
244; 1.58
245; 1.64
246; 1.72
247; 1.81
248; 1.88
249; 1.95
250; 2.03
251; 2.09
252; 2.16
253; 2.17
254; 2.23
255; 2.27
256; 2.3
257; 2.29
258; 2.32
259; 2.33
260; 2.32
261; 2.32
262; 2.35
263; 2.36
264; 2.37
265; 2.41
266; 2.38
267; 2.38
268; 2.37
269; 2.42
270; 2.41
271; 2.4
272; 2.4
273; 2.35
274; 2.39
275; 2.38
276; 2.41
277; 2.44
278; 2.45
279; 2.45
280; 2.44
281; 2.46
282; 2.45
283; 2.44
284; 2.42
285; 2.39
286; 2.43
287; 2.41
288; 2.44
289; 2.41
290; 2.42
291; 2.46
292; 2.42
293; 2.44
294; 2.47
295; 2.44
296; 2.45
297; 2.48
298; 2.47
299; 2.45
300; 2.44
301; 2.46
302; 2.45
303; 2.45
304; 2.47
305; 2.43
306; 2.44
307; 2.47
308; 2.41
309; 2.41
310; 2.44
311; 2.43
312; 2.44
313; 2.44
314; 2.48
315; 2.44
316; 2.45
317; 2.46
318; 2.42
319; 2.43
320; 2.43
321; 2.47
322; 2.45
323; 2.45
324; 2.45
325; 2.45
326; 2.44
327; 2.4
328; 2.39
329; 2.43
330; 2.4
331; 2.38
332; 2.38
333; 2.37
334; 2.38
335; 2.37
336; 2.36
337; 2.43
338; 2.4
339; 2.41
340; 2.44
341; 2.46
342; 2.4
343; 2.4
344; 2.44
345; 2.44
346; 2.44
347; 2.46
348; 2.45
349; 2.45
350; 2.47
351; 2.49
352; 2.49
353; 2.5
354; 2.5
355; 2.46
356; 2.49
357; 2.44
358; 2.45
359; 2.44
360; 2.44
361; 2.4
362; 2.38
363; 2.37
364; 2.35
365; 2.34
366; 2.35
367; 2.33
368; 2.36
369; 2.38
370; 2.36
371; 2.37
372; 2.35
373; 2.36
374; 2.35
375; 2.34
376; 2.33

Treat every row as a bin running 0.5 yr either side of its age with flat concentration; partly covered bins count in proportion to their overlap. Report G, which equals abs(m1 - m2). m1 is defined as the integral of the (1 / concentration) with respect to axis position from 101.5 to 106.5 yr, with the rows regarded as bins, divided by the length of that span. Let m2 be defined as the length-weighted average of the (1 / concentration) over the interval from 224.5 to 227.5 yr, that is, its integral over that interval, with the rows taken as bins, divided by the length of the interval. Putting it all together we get 0.062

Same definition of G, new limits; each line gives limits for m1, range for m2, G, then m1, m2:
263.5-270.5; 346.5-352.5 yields 0.013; 0.42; 0.41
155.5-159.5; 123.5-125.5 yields 0.036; 0.42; 0.46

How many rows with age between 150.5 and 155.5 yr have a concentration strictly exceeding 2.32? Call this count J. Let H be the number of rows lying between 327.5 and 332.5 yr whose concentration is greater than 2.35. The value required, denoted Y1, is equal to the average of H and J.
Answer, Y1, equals 5.00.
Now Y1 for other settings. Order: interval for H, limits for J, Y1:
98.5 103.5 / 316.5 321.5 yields 2.50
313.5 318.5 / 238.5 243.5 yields 2.50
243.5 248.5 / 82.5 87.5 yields 0.00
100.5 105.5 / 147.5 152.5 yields 2.00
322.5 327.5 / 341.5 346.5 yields 5.00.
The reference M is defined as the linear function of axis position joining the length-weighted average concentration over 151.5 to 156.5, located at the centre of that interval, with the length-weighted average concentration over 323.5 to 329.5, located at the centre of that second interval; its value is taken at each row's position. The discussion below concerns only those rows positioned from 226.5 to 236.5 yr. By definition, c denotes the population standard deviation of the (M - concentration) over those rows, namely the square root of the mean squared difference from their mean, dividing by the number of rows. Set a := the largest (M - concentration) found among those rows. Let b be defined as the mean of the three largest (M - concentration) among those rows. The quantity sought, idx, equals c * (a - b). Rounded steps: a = 1.0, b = 1.0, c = 0.151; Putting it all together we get 0.0010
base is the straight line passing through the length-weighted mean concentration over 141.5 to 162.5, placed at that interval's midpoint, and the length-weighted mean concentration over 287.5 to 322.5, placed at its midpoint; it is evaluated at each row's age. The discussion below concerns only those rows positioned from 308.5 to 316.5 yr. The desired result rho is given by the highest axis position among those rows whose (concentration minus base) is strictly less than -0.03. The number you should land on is 309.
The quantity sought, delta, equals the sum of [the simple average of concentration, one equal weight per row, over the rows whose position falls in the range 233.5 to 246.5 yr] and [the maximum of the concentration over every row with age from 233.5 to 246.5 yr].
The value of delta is 3.18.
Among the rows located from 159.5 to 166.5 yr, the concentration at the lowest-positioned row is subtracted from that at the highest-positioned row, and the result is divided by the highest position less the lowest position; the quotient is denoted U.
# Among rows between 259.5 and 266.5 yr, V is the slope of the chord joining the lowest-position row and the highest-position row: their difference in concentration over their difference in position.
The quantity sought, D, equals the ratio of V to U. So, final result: 0.9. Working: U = 0.012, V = 0.010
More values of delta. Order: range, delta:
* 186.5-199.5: 4.70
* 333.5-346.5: 4.87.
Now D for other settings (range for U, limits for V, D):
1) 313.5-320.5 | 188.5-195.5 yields 0.2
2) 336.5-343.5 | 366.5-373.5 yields -1.0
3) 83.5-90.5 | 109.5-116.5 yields -0.6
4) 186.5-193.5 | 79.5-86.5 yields -1.0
